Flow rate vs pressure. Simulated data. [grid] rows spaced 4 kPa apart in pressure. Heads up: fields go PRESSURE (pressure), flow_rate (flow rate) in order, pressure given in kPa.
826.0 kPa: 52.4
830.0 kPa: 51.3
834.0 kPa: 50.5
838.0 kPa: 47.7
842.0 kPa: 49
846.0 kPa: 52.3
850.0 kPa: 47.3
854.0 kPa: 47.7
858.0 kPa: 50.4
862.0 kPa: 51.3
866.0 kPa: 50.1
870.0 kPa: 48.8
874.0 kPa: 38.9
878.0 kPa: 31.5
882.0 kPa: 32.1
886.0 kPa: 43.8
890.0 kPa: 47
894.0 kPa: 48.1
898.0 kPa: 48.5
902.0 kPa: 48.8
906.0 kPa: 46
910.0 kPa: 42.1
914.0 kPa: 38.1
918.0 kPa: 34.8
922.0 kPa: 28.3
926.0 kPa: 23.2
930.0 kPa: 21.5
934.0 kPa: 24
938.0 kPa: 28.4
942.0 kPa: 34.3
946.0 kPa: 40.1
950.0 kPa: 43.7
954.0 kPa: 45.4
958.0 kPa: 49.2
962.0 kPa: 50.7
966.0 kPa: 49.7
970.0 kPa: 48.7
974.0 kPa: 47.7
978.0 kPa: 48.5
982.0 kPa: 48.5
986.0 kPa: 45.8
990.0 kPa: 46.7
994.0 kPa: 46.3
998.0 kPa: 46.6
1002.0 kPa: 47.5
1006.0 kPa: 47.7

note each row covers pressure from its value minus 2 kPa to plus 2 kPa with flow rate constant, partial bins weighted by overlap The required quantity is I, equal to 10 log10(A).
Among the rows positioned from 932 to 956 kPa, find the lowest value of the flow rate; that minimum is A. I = 13.8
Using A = 24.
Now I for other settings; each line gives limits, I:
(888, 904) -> 16.7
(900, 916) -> 15.8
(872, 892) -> 15.0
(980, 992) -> 16.6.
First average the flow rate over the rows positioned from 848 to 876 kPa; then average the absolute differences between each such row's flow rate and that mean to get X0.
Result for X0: 3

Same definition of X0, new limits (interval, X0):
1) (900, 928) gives 7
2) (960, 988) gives 1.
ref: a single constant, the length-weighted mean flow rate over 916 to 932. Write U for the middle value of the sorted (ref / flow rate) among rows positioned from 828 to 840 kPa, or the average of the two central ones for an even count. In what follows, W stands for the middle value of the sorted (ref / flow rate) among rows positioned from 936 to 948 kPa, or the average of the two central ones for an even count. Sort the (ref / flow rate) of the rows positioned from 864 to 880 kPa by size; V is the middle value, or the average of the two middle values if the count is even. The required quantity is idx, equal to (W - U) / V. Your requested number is 0.40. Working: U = 0.534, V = 0.62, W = 0.786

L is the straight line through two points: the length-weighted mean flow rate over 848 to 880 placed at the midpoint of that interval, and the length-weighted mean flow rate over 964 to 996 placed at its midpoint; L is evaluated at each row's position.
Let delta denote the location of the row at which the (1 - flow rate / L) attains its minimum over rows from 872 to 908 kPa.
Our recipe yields 902.0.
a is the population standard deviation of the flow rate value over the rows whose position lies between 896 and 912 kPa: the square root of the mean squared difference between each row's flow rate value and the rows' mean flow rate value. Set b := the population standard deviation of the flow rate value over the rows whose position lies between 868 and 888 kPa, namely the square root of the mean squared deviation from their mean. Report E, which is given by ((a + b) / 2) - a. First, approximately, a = 2.7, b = 6.7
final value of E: 2.0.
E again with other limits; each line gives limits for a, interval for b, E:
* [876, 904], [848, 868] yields -2.8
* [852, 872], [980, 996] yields -0.1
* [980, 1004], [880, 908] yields 2.3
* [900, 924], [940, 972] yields -0.8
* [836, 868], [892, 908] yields -0.3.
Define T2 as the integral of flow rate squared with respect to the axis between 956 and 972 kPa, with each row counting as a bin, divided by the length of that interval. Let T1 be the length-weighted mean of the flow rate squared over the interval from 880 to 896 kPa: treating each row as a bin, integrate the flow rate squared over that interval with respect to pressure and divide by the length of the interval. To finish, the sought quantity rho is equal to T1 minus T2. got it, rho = -590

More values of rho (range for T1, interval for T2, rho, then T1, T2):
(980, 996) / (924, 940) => 1598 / 2194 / 596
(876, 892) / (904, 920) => -100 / 1538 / 1638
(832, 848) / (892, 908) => 200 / 2490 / 2291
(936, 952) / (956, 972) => -1083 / 1375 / 2458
